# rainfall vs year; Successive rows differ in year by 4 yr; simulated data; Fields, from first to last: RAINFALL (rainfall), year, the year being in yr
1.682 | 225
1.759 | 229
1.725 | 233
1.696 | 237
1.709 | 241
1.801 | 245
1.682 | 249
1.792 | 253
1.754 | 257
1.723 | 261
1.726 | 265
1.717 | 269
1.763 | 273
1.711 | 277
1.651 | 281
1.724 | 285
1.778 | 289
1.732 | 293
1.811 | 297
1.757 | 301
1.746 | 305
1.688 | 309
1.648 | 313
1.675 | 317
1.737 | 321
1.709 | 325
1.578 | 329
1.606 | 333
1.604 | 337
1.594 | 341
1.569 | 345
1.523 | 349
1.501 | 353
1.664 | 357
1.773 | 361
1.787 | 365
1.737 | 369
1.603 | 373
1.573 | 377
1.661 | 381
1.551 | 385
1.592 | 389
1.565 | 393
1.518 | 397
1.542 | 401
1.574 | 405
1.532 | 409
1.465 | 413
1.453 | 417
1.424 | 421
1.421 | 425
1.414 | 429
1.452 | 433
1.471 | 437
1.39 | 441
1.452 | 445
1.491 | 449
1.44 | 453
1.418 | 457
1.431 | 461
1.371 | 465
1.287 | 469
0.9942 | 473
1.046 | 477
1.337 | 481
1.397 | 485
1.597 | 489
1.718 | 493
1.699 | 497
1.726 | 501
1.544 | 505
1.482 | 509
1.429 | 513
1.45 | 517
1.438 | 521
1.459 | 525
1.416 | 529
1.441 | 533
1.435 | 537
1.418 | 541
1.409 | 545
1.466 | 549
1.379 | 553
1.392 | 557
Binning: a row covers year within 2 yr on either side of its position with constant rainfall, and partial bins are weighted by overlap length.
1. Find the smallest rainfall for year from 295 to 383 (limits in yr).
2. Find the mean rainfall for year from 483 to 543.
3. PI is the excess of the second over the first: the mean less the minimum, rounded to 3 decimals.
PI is 0.009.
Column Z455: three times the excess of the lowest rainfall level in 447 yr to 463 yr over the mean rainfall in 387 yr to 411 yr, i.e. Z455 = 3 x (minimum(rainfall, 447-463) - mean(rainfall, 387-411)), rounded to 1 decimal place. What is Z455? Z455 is -0.4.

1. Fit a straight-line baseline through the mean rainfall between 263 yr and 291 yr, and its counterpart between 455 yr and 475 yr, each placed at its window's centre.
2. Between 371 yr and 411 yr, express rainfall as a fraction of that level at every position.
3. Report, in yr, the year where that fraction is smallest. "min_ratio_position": 397 yr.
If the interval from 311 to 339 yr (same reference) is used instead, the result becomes 329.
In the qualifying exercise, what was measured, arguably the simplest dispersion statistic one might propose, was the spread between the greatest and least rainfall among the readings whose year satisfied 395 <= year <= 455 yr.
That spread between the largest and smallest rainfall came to 0.18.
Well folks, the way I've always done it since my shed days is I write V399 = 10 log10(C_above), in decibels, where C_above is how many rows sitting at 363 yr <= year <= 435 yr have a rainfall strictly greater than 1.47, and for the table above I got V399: 10.8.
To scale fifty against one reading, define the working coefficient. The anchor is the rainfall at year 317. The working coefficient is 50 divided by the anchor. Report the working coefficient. 30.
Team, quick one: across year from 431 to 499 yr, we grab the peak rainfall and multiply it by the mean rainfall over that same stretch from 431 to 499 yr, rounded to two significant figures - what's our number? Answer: 2.4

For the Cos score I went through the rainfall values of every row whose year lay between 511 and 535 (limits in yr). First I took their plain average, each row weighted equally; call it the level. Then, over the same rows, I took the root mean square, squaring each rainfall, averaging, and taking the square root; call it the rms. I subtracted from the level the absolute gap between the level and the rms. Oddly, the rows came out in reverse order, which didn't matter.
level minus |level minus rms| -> 1.44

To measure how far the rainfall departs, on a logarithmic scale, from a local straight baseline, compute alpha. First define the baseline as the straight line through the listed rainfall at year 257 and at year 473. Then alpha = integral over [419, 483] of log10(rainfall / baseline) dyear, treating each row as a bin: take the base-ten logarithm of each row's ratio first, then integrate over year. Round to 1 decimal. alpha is 6.6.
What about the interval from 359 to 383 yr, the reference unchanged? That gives 2.3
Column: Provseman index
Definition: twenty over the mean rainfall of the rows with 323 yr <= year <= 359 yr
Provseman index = 12.5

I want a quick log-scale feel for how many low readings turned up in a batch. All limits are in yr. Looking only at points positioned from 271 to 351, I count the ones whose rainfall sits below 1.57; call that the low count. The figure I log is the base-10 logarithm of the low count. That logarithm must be 0.3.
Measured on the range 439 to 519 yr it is 1.2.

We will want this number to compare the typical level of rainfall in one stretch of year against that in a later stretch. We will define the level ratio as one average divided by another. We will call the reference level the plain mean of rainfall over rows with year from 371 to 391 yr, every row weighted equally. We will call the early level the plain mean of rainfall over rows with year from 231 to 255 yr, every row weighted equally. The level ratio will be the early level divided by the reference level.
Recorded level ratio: 1.09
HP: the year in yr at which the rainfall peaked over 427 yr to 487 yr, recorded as 449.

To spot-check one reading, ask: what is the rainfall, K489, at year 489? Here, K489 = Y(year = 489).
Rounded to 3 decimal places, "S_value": 1.597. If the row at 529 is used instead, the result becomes 1.416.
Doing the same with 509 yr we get 1.482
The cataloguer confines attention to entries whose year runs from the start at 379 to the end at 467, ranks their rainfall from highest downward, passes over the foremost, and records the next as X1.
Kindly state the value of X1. 1.592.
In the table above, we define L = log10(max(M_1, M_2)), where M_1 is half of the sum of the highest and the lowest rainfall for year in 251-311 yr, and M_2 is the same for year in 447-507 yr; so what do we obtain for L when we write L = 0.238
